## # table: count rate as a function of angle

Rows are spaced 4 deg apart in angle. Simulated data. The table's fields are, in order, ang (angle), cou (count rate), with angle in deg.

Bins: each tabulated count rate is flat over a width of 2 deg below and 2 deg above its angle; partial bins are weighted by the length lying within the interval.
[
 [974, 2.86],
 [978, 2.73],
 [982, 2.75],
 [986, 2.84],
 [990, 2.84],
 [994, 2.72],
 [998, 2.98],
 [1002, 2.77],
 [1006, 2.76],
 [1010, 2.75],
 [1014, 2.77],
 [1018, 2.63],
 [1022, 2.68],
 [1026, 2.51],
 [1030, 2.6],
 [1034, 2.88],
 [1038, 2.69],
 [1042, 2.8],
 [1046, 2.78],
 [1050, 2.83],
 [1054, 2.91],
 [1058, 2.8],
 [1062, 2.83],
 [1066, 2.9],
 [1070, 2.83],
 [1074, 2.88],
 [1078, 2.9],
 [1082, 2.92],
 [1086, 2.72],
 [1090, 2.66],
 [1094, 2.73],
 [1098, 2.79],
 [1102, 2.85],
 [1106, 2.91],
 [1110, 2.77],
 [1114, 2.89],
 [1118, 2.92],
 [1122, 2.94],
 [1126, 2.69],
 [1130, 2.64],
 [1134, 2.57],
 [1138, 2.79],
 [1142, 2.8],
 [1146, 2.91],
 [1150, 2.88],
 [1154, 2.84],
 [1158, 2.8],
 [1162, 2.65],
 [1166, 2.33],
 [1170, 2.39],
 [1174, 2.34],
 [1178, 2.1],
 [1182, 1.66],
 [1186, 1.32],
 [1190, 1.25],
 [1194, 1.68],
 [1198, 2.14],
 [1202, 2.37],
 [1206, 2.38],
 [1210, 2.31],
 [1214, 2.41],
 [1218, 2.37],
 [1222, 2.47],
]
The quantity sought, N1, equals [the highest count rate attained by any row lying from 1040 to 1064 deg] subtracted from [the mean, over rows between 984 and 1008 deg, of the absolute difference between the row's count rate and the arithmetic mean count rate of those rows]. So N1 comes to -2.84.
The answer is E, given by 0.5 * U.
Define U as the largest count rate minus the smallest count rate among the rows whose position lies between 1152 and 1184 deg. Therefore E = 0.59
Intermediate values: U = 1.18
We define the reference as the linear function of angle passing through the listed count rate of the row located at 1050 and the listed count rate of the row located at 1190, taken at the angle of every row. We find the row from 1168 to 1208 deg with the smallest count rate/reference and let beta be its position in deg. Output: 1190 deg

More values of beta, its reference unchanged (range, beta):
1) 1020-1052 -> 1026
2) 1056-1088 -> 1058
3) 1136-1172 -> 1138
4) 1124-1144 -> 1126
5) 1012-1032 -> 1026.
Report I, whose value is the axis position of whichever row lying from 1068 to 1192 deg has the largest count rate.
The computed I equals 1122 deg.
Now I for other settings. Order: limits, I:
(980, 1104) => 998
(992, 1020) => 998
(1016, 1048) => 1034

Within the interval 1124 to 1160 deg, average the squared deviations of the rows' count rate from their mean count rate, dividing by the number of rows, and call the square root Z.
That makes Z 0.107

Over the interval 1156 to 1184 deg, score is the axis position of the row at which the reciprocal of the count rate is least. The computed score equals 1158 deg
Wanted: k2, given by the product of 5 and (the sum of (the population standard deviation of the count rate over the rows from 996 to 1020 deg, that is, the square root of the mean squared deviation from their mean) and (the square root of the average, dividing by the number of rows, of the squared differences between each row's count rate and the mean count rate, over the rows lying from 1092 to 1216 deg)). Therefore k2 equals 2.8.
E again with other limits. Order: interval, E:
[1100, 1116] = 0.07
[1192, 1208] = 0.35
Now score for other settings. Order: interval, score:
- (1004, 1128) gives 1122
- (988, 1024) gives 998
